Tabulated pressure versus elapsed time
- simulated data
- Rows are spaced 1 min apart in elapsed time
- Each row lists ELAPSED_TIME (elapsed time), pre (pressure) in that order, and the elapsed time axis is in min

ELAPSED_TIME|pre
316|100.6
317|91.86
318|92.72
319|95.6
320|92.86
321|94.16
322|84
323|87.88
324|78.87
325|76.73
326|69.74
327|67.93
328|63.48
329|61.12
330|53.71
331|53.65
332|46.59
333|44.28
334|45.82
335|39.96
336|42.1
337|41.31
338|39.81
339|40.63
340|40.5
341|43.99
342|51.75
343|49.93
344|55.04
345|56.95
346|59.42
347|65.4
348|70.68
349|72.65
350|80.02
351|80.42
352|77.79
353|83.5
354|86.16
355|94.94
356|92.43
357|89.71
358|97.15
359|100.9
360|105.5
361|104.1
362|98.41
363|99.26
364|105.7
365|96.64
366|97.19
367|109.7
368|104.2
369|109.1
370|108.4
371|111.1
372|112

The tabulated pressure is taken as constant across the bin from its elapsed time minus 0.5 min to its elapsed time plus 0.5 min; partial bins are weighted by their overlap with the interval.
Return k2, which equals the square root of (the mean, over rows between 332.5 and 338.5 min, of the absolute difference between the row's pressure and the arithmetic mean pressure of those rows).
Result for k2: 1.4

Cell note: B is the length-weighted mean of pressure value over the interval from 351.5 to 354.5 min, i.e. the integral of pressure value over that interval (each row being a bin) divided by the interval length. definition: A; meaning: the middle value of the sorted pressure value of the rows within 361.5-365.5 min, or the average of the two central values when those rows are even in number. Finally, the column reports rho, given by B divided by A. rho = 0.8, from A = 99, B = 82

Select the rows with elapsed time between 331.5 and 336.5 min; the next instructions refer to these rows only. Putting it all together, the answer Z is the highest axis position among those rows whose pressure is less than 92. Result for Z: 336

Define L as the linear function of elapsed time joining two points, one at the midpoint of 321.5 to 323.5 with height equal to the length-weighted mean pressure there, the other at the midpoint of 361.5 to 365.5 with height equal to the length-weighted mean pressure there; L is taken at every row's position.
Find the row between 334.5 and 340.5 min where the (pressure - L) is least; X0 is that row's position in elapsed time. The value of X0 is 338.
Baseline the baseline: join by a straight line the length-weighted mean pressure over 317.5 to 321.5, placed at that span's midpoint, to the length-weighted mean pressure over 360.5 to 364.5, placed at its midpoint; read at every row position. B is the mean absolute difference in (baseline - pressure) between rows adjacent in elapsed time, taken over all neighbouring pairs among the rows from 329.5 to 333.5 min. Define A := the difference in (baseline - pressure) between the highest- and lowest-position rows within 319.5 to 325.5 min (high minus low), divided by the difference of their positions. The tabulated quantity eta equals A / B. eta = 1.0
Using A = 3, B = 3.3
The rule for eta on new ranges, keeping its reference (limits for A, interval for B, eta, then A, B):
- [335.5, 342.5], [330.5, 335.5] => -0.3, -1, 4.3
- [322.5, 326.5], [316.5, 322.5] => 1.8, 6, 3.6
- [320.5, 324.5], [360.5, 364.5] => 1.2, 5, 4.3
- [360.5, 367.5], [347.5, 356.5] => -0.2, -1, 3.9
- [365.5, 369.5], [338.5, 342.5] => -1.0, -4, 3.7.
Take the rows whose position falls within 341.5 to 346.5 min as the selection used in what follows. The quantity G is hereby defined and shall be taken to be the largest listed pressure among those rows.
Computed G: 59.42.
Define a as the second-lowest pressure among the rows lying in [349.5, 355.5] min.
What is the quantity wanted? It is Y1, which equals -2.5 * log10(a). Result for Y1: -4.8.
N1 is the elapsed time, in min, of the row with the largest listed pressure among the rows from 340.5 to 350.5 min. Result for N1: 350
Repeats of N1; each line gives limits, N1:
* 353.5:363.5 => 360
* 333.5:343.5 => 342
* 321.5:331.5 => 323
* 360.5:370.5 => 367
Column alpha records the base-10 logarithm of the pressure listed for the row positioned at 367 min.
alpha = 2.04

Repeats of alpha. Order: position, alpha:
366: 1.99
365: 1.99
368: 2.02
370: 2.04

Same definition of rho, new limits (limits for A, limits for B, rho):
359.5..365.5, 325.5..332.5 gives 0.6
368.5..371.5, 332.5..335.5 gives 0.4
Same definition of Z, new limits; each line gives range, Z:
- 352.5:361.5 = 357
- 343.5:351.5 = 351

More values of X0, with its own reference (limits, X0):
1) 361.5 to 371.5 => 365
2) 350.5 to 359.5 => 352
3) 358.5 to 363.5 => 362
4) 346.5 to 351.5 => 347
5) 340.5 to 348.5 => 341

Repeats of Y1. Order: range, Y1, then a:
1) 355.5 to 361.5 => -4.9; 92.43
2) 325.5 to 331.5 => -4.3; 53.71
